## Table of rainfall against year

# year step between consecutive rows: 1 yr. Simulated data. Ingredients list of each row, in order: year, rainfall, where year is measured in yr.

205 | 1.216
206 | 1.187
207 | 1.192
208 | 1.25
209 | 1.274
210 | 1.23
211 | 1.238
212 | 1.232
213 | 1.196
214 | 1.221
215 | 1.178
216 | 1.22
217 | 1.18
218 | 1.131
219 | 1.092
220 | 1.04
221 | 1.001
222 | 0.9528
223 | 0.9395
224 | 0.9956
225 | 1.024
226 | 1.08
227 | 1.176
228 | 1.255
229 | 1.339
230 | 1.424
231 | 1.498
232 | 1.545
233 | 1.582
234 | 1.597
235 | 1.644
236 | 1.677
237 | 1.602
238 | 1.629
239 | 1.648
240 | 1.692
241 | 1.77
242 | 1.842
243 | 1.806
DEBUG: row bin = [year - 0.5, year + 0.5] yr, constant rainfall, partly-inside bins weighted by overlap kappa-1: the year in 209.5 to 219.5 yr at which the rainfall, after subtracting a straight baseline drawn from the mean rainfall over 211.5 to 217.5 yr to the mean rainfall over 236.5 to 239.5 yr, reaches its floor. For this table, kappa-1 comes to 219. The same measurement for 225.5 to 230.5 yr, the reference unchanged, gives 226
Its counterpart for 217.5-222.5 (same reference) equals 222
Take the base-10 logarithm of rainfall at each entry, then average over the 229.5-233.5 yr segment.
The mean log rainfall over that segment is 0.18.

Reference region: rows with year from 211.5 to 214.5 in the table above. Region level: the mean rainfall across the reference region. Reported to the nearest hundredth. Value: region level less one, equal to 0.22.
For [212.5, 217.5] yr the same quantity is 0.20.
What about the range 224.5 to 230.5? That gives 0.22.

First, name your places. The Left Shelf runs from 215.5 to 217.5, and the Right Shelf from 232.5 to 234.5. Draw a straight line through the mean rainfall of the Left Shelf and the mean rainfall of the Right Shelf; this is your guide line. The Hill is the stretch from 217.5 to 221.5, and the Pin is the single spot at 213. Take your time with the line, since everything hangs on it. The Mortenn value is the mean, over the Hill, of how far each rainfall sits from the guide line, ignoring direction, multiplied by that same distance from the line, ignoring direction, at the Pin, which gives 0.015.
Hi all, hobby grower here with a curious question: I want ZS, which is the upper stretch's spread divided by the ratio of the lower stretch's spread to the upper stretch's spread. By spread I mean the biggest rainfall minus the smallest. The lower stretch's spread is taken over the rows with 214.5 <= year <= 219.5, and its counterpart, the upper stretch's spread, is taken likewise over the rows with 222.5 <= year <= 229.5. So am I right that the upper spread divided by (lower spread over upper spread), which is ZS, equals 1.2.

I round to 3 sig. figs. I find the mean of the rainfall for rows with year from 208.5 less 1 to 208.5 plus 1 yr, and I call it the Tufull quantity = 1.26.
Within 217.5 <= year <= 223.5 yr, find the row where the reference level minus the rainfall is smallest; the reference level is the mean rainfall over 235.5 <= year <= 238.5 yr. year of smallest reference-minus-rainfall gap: 218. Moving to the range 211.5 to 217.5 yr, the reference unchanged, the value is 212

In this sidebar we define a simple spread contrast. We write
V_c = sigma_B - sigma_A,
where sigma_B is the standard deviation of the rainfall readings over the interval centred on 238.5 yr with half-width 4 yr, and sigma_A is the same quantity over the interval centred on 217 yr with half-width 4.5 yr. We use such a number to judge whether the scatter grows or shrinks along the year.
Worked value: 0.00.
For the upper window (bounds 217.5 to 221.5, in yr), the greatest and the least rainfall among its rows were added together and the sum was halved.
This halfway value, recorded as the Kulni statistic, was 1.07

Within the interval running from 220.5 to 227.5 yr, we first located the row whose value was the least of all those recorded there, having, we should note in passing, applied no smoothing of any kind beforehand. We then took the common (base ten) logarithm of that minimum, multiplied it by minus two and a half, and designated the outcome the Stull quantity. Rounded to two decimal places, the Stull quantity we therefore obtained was 0.07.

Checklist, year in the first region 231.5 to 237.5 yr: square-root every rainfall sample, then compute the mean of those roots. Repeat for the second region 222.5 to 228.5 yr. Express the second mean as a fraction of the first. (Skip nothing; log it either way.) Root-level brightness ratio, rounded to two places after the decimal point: 0.82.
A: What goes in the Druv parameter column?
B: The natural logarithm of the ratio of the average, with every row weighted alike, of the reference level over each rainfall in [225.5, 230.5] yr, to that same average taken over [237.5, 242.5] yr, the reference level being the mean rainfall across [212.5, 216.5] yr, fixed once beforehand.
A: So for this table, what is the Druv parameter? 0.32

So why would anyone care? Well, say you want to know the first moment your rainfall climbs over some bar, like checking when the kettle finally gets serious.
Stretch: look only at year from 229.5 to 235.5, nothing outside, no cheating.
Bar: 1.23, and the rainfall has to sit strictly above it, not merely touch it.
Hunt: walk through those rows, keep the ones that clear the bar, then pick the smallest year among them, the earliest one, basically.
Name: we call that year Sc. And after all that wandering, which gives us 230 yr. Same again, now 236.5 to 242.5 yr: 237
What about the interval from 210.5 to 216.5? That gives 211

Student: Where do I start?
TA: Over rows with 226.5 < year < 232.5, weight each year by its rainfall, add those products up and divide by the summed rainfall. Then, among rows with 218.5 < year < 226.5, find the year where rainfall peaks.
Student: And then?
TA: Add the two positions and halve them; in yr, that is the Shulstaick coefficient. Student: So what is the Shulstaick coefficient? 224.3 yr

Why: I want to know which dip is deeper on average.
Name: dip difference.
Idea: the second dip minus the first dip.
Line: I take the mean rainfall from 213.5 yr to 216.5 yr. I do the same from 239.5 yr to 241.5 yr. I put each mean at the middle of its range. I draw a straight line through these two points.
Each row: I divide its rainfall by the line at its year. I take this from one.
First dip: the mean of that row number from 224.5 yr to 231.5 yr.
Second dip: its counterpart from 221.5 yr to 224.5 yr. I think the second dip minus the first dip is 0.15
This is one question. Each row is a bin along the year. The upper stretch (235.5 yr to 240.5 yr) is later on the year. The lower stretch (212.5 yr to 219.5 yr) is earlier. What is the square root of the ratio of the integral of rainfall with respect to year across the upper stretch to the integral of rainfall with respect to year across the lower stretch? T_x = 1.00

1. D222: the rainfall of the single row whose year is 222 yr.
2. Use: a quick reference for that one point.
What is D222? 0.9528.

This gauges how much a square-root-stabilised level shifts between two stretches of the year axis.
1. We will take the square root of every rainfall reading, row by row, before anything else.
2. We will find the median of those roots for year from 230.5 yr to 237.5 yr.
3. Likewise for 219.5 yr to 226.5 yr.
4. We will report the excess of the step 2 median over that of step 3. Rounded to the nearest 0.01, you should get 0.26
